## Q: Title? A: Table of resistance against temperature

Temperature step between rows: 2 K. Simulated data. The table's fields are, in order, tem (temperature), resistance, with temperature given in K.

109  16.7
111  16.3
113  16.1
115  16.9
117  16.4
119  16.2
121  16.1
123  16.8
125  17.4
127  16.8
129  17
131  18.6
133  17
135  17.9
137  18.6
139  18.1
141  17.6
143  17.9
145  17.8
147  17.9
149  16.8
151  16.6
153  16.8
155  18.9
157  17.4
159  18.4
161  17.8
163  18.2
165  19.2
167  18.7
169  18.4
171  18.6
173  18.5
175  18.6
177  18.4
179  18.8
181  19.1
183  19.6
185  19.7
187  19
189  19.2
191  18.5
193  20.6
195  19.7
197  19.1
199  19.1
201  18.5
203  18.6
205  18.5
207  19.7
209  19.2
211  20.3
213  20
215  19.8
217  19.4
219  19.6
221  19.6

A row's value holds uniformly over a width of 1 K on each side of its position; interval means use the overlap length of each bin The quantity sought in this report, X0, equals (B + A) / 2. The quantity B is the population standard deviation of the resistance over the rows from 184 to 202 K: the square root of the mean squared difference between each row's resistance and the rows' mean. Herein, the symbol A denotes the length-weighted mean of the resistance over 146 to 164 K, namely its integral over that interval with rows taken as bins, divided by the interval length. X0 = 9.13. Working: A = 17.6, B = 0.62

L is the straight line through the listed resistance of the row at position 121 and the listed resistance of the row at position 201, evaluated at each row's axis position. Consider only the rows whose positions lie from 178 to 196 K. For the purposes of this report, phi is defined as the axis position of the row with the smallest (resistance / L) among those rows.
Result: 191 K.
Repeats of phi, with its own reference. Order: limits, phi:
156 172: 157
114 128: 121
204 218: 205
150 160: 151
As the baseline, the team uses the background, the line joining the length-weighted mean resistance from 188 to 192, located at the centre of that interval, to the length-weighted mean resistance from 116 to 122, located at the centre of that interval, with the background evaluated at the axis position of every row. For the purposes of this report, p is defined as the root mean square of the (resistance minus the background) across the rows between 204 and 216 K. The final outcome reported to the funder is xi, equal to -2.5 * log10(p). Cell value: 0.74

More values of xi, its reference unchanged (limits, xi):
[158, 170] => 0.41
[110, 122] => 1.03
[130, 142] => -0.24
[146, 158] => 0.27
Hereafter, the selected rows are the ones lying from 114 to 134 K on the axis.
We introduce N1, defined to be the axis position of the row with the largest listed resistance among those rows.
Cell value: 131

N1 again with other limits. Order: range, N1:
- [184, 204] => 193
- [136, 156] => 155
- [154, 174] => 165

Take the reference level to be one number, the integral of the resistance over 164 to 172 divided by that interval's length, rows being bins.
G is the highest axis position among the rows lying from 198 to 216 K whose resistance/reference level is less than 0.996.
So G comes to 205 K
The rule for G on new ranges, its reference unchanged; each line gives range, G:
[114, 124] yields 123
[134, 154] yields 153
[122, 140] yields 139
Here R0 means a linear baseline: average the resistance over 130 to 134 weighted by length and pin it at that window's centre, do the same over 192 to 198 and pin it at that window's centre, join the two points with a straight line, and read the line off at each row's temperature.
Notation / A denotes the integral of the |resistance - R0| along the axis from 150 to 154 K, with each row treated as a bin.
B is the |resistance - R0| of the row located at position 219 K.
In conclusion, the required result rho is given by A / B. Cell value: 7.2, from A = 6.9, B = 0.96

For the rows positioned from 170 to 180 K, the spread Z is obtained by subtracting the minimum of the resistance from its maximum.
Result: 0.40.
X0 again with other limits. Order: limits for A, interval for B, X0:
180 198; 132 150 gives 9.95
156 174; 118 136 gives 9.55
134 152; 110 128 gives 9.05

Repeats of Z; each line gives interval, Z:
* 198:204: 0.60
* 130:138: 1.60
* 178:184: 0.80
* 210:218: 0.90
